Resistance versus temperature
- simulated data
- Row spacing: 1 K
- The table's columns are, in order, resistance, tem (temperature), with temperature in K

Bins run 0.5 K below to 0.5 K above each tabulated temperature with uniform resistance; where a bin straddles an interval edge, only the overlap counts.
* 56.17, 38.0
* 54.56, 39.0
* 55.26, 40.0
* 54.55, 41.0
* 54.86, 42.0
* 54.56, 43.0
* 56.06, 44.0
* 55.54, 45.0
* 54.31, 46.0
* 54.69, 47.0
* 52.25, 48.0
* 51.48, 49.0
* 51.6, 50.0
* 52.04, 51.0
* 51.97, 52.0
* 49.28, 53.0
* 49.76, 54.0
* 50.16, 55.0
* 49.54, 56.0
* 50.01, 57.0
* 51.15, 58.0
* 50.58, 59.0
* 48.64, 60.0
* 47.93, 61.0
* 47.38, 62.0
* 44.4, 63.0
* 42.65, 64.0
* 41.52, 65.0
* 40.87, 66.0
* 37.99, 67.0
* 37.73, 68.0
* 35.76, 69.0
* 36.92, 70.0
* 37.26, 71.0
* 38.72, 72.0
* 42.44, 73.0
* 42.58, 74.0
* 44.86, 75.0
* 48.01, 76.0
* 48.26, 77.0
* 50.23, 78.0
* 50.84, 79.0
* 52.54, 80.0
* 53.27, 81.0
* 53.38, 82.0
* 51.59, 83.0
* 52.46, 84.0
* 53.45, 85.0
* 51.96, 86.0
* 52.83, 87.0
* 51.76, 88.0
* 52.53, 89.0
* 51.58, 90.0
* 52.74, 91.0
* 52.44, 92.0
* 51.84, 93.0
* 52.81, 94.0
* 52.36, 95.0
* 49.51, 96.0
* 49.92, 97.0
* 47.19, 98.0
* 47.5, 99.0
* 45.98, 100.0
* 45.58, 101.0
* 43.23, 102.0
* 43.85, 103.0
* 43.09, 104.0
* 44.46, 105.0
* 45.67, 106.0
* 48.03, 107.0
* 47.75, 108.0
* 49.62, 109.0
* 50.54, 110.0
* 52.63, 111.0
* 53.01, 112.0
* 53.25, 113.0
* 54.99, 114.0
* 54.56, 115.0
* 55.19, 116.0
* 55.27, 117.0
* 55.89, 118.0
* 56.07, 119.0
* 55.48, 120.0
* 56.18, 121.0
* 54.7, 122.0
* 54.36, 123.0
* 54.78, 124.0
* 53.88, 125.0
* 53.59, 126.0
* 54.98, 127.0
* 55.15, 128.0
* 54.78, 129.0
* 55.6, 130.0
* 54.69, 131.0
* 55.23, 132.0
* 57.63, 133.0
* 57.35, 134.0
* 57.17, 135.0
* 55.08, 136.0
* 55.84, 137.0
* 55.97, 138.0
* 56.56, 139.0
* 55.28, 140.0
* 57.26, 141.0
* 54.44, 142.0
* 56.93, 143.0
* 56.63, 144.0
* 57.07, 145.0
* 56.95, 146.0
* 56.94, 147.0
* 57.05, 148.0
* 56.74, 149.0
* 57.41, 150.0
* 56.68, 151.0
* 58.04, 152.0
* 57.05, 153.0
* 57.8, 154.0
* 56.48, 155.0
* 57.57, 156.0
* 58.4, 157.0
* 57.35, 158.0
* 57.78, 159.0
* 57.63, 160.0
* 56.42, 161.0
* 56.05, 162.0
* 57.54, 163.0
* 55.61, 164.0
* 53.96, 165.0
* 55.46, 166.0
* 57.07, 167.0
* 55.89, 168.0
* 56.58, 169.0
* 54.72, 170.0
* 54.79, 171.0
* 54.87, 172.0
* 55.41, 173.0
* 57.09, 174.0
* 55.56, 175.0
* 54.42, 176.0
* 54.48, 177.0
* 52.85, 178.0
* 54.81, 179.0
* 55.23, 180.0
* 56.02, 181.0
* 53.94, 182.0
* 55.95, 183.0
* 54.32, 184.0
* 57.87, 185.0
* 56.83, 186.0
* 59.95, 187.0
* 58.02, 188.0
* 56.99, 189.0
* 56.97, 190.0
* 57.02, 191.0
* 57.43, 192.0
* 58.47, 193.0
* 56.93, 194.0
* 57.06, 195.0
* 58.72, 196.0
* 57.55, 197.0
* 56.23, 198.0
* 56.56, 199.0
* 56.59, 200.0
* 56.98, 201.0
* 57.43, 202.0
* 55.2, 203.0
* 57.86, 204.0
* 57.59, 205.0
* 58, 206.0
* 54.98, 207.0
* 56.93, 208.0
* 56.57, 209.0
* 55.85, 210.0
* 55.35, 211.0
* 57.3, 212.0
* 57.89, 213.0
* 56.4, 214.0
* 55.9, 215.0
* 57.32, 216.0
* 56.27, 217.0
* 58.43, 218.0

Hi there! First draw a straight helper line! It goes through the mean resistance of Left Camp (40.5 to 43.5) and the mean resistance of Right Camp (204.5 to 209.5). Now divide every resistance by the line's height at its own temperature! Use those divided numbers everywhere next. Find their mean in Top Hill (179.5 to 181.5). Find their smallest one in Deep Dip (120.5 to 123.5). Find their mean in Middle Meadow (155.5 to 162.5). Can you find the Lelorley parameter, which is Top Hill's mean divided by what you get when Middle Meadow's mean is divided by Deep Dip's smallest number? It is 0.94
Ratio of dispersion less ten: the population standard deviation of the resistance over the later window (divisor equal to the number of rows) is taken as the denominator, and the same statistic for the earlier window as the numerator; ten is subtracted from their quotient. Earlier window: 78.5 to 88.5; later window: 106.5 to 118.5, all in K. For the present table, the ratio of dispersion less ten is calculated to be -9.7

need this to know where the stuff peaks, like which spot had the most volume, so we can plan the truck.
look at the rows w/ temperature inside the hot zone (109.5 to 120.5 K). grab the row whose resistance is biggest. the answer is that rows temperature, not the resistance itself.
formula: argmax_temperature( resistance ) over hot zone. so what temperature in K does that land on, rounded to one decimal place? 119.0 K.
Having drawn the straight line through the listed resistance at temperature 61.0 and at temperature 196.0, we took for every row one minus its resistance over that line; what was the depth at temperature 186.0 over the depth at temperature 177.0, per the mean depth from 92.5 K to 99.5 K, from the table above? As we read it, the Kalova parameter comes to 36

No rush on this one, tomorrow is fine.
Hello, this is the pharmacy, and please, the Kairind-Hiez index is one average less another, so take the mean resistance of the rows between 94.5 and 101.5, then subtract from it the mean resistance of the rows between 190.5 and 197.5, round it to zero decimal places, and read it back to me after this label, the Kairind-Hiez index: -9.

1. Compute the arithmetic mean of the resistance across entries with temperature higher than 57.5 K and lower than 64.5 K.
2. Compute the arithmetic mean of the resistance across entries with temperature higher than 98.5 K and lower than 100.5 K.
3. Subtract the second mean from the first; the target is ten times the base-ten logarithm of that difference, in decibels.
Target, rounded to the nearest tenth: -1.0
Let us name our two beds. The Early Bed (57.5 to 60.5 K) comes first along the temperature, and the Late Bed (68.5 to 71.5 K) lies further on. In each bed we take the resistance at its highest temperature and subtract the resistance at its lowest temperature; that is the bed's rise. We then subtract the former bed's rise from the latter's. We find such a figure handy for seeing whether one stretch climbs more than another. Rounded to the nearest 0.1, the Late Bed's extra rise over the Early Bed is 4.0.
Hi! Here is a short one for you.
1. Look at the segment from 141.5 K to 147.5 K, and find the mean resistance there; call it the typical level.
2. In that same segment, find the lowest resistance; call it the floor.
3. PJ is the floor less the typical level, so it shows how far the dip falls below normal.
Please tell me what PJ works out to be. -2.1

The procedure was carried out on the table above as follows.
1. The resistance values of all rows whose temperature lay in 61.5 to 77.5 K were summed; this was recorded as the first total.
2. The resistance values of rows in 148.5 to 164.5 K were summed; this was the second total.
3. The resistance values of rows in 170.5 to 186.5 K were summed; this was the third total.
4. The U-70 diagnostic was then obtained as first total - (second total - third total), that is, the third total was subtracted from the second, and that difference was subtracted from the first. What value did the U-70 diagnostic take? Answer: 637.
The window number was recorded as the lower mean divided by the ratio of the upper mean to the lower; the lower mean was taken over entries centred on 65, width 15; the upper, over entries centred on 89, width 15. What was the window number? 35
